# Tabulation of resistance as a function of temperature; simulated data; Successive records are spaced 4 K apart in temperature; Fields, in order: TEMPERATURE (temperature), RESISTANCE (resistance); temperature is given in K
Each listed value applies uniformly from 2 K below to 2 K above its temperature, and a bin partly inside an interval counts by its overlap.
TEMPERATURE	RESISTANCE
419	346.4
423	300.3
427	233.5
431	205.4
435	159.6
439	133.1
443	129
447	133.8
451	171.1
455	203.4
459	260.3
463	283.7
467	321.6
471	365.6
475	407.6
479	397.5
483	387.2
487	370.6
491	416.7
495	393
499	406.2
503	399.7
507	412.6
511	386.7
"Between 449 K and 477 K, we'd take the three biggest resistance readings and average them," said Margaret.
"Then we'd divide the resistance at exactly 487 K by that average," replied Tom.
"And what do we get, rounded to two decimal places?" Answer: 1.02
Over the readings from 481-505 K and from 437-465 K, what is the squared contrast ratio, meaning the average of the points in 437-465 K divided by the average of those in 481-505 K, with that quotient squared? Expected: 0.23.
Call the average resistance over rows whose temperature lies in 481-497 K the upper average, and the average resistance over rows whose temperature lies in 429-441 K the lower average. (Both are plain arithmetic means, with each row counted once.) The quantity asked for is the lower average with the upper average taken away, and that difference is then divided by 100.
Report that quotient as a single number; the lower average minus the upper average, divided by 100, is -2.3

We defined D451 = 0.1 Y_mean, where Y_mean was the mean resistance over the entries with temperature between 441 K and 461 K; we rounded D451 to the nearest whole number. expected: 18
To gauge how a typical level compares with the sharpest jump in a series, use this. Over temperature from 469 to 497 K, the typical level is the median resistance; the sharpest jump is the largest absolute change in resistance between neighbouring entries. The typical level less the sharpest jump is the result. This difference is 347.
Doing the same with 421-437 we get 153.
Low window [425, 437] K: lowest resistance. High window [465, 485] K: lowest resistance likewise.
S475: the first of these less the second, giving -162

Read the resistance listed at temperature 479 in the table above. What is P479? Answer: 397.5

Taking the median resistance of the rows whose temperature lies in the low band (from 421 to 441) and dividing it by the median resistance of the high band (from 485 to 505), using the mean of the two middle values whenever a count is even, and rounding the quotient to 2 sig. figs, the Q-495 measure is 0.51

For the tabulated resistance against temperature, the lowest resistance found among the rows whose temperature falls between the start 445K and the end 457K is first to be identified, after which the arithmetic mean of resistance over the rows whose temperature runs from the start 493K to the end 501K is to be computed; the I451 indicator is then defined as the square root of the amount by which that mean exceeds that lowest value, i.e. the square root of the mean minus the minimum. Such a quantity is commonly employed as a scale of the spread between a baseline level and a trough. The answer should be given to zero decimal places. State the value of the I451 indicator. 16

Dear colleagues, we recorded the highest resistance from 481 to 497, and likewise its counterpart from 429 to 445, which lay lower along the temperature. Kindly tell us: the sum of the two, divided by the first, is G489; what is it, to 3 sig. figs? 1.49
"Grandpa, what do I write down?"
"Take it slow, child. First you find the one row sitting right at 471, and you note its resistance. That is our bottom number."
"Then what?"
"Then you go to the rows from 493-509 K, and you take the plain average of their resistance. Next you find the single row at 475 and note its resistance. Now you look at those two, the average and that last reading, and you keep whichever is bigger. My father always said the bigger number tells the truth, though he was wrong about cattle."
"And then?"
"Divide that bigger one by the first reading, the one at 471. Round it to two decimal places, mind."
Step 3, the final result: 1.11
